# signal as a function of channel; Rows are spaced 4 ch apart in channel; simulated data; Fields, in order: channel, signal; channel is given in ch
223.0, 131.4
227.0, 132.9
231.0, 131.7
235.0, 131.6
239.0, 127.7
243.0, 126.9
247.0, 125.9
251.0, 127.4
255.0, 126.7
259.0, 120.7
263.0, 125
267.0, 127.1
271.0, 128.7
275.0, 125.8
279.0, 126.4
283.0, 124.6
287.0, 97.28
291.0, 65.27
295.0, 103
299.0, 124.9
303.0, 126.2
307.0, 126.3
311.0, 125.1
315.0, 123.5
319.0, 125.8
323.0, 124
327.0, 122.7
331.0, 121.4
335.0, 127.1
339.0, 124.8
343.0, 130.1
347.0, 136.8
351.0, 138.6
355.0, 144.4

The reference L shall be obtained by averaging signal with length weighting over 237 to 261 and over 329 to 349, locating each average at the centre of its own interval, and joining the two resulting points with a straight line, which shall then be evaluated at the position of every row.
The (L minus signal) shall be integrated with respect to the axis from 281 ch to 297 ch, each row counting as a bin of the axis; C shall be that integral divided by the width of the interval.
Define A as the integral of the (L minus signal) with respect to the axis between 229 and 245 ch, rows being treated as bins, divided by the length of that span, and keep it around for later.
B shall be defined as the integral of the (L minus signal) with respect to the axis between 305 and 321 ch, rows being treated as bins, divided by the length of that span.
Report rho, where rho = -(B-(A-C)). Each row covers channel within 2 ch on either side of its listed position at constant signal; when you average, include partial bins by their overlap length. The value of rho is -35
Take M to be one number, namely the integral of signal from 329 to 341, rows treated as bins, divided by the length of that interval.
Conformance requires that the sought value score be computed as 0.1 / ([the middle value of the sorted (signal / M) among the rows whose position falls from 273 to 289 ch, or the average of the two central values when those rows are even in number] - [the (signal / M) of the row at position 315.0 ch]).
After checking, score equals 7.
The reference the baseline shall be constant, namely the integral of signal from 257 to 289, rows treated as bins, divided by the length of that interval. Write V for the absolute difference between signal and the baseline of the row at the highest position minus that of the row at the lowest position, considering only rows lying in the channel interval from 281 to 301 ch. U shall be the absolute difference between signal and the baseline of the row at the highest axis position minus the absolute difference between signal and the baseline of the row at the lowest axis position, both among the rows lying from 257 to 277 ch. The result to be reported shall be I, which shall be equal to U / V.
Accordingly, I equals 8.7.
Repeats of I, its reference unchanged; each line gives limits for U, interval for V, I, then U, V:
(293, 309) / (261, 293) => -0.3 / -14.6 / 53.6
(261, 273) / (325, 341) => 1.8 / 3.7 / 2.1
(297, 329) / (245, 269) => -1.8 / -2.2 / 1.2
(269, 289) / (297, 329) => -8.1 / 17.9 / -2.2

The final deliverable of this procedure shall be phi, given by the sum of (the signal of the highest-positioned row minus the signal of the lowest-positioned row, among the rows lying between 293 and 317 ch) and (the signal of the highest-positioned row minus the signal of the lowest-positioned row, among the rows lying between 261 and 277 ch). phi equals 21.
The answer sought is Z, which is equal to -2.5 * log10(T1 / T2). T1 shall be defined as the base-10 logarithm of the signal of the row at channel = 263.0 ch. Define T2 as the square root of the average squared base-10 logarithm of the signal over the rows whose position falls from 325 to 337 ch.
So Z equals -0.002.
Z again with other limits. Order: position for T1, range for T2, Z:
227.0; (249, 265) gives -0.014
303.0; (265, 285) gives 0.001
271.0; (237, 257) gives -0.003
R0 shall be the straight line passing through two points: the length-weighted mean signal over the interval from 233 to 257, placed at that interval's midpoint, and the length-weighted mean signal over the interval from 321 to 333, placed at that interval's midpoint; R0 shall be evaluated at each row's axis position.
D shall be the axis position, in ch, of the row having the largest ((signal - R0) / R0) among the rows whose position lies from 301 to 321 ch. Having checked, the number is 319.0 ch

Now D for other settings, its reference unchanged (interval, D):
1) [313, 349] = 347.0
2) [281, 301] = 299.0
